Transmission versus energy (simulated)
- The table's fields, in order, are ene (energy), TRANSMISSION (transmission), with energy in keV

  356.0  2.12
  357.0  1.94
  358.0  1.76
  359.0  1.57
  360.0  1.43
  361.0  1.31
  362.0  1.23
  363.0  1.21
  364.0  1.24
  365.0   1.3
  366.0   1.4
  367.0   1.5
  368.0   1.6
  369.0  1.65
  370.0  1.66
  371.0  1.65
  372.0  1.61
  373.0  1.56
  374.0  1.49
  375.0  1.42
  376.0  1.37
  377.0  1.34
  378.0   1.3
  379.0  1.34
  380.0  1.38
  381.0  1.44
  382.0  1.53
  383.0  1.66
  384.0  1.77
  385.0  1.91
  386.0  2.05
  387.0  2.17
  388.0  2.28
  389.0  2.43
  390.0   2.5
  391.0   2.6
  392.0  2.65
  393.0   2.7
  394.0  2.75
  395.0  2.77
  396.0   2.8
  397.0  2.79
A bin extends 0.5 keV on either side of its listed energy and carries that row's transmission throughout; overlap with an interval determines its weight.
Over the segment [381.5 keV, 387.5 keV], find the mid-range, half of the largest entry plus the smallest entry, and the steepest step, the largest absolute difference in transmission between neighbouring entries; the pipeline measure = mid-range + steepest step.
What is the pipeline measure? 1.99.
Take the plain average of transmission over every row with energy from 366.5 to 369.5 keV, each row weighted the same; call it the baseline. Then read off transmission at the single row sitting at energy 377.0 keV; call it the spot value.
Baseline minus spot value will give 0.24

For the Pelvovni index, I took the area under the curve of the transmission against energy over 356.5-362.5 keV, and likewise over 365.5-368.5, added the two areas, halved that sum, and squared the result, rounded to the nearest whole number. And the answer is 47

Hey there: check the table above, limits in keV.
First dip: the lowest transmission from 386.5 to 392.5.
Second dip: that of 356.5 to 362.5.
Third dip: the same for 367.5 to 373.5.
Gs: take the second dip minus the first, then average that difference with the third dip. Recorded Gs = 0.31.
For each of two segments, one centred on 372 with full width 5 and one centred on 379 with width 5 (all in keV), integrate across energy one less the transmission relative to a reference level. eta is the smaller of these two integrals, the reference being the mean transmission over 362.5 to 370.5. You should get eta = -0.52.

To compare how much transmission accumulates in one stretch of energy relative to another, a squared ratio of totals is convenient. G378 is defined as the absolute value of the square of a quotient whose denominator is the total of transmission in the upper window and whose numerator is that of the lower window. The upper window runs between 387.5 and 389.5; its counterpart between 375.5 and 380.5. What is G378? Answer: 2.0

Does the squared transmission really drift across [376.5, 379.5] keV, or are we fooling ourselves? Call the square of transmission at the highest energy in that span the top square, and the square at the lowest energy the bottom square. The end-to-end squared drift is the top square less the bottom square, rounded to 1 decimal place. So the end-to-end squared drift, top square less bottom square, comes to 0.0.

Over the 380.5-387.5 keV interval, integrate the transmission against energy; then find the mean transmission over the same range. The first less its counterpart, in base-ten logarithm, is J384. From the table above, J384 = 1.03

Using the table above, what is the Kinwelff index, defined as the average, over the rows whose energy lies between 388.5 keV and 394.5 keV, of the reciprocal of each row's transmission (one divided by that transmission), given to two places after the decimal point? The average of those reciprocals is 0.38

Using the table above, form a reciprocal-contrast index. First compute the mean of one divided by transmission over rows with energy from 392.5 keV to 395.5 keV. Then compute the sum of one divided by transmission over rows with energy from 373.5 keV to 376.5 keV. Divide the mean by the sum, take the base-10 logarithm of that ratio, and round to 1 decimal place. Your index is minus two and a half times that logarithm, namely 1.9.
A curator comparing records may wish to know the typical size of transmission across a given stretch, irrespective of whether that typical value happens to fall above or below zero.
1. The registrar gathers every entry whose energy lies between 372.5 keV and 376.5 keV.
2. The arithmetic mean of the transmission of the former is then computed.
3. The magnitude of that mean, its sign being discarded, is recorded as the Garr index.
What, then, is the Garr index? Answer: 1.5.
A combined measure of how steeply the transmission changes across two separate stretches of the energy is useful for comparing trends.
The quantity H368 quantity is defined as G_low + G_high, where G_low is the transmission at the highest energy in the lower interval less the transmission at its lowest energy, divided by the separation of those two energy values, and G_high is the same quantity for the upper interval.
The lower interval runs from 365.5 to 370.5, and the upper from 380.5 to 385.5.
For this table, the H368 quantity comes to 0.18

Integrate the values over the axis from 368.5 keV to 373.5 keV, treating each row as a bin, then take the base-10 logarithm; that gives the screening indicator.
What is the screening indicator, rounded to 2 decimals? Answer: 0.91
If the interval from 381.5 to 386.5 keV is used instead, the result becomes 0.95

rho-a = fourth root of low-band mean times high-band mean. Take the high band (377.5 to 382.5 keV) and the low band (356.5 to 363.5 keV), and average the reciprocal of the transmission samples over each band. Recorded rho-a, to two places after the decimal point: 0.84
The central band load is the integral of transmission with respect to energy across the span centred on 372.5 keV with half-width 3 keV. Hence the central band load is 9.4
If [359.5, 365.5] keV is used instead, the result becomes 7.7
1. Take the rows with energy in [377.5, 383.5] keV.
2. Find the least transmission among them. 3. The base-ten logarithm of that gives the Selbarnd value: 0.11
